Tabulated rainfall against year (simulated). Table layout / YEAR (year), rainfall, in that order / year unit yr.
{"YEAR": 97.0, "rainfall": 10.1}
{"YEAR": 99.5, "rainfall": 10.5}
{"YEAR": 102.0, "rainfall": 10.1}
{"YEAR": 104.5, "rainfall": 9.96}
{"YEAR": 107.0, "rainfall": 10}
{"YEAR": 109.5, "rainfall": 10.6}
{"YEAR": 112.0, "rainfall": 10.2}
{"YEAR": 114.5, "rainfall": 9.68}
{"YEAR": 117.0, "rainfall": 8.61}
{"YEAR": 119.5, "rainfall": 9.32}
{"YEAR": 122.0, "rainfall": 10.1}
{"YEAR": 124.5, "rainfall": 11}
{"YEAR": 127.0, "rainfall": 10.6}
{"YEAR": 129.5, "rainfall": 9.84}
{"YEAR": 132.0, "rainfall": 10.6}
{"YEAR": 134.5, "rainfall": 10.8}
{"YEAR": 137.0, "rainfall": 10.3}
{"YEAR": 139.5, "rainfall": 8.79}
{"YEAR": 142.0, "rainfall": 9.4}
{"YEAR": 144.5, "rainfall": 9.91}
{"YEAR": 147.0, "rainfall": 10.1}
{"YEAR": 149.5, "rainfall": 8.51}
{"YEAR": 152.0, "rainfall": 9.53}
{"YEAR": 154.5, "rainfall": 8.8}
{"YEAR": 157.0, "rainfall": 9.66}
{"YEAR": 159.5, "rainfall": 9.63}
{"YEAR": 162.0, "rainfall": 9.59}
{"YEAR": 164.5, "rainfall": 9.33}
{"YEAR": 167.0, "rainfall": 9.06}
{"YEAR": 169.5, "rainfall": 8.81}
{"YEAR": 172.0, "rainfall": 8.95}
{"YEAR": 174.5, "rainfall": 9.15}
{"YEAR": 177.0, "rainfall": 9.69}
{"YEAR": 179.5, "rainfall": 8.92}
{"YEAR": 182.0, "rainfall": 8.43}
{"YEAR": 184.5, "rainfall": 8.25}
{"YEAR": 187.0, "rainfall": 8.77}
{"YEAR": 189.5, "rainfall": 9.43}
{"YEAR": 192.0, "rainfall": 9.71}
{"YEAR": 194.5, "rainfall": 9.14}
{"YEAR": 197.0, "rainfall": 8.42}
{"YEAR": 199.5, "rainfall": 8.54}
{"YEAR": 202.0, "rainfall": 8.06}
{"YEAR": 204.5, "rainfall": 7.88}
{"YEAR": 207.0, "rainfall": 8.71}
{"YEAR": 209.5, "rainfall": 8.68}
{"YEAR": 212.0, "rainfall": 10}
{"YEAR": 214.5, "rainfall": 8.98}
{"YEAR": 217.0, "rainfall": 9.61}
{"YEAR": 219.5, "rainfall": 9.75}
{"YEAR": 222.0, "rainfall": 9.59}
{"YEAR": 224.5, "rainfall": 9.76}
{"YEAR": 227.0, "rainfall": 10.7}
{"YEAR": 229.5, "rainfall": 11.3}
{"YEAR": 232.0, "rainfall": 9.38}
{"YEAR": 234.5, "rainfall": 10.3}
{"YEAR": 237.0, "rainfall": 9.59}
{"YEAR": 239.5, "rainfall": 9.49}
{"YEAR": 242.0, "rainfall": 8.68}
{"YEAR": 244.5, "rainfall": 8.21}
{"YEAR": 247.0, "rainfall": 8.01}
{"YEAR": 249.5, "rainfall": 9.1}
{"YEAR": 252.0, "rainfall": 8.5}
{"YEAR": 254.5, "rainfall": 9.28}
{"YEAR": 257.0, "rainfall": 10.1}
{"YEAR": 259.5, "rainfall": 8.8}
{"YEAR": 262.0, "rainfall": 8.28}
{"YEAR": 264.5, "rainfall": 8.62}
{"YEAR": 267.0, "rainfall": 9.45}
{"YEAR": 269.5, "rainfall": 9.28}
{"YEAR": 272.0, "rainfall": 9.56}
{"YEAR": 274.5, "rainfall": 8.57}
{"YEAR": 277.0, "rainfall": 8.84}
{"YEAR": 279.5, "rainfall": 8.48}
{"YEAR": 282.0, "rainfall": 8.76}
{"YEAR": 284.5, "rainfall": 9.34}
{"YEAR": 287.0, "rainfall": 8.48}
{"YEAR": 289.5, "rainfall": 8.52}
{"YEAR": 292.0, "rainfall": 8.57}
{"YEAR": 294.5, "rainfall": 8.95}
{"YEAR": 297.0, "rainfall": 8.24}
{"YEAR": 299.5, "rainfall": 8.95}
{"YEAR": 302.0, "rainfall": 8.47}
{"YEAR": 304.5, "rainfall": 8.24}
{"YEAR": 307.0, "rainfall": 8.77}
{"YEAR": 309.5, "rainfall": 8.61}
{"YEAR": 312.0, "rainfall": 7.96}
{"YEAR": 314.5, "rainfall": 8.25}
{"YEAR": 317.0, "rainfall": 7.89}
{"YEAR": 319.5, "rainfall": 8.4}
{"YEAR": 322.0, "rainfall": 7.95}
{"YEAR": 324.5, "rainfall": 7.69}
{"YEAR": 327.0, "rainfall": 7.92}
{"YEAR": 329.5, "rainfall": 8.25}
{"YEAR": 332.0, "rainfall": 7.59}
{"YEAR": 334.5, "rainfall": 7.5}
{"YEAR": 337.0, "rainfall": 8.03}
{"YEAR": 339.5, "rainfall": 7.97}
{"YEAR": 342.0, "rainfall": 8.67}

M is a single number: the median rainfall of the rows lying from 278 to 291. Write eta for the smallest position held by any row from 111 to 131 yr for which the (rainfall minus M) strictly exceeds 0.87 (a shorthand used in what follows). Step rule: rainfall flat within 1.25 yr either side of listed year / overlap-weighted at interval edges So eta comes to 112.0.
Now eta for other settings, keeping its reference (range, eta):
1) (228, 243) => 229.5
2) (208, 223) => 212.0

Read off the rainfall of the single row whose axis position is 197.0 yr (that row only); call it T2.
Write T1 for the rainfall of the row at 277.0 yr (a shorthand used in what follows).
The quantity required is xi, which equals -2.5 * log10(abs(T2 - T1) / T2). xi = 3.3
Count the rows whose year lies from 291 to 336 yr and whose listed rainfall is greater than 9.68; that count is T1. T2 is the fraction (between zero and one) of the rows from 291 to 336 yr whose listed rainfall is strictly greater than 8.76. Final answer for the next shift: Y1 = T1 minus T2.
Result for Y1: -0.2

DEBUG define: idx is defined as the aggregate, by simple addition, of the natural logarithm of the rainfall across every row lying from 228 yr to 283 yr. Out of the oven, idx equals 49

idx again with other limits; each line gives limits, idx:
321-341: 16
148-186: 33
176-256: 71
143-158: 13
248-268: 18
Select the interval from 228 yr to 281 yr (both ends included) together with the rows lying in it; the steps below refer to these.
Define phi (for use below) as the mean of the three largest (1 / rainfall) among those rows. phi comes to 0.1225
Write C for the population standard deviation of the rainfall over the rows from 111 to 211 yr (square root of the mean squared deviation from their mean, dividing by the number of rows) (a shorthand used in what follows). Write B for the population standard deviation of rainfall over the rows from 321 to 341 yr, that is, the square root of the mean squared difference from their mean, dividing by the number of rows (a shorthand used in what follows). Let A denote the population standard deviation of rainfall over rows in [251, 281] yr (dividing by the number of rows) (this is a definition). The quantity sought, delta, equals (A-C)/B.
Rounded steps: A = 0.53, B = 0.23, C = 0.76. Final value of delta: -1.0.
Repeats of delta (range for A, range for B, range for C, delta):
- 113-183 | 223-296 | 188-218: 0.1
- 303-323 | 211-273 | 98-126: -0.4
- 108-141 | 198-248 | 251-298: 0.3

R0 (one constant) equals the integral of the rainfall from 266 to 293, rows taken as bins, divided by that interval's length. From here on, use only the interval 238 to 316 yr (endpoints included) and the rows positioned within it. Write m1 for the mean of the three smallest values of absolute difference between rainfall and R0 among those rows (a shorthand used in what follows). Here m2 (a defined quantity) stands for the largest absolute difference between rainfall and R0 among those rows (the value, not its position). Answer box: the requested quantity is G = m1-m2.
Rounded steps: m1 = 0.056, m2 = 1.2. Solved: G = -1.15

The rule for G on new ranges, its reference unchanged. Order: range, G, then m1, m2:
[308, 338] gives -0.92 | 0.473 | 1.4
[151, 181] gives -0.74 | 0.056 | 0.8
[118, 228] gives -2.05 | 0.056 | 2.1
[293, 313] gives -0.85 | 0.079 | 0.9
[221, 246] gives -1.97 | 0.432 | 2.4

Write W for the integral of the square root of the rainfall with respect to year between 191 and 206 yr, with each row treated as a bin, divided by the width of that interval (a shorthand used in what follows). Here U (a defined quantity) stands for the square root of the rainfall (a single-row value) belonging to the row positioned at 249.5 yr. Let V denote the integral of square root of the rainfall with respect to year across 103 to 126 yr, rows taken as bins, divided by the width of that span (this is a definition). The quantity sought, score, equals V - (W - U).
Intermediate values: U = 3.02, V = 3.15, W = 2.93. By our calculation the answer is 3.24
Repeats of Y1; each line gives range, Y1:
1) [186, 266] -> 7.4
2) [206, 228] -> 3.2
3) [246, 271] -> 0.4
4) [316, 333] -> 0.0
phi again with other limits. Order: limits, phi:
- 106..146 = 0.1124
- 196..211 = 0.1232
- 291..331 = 0.1277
